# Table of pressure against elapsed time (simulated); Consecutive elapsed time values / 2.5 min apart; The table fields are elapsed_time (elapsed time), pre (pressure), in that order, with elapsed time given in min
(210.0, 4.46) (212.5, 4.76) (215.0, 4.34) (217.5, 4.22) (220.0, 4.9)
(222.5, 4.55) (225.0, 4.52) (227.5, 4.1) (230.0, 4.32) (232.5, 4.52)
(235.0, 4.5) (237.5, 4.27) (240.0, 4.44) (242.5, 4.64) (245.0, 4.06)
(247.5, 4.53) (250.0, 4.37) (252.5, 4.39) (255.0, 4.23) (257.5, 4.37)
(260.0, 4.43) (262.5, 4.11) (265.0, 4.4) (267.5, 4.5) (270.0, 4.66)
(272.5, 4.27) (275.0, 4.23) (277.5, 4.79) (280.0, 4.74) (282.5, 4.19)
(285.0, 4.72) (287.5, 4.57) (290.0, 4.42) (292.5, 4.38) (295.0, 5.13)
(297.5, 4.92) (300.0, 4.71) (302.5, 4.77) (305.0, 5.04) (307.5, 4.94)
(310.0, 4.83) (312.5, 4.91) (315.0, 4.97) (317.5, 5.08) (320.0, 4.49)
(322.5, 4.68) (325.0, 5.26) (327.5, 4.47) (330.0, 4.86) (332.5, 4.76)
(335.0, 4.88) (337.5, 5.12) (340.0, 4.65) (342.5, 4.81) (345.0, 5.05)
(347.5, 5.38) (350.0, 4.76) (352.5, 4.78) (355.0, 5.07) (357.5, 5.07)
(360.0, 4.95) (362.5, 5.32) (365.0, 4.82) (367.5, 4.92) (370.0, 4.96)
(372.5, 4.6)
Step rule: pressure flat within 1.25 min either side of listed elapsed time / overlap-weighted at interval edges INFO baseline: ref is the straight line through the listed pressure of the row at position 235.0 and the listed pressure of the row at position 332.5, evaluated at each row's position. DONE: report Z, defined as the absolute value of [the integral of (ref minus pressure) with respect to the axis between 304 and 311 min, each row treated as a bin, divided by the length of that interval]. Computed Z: 0.24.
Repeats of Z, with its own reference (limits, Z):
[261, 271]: 0.17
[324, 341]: 0.09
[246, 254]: 0.13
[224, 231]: 0.17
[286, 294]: 0.16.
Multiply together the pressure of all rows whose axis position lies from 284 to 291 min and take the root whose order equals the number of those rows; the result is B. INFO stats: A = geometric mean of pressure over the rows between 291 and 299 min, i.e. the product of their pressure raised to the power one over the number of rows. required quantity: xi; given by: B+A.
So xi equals 9.37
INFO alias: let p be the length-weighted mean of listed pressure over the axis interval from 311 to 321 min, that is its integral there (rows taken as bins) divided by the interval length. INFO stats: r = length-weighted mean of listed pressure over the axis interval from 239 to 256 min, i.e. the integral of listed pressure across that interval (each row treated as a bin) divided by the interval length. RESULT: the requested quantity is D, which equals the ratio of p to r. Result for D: 1.11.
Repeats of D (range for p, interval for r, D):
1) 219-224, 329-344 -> 0.97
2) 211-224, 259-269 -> 1.04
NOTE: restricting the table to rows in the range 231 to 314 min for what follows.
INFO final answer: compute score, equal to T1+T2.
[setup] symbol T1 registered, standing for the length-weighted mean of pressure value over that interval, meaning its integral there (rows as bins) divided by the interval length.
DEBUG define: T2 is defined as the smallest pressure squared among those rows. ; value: 21.0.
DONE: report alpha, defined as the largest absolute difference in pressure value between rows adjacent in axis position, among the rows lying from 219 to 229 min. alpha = 0.42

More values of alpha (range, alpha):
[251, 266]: 0.32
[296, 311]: 0.27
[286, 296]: 0.75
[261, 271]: 0.29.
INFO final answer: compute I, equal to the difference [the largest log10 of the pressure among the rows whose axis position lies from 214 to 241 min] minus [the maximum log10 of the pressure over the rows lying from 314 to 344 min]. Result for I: -0.031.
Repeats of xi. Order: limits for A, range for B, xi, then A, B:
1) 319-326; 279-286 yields 9.34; 4.80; 4.54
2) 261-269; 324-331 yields 9.19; 4.33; 4.85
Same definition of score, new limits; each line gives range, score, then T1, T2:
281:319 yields 22.3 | 4.77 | 17.6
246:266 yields 21.2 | 4.35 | 16.9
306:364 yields 24.9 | 4.92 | 20.0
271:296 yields 22.1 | 4.54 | 17.6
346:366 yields 27.7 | 5.02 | 22.7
